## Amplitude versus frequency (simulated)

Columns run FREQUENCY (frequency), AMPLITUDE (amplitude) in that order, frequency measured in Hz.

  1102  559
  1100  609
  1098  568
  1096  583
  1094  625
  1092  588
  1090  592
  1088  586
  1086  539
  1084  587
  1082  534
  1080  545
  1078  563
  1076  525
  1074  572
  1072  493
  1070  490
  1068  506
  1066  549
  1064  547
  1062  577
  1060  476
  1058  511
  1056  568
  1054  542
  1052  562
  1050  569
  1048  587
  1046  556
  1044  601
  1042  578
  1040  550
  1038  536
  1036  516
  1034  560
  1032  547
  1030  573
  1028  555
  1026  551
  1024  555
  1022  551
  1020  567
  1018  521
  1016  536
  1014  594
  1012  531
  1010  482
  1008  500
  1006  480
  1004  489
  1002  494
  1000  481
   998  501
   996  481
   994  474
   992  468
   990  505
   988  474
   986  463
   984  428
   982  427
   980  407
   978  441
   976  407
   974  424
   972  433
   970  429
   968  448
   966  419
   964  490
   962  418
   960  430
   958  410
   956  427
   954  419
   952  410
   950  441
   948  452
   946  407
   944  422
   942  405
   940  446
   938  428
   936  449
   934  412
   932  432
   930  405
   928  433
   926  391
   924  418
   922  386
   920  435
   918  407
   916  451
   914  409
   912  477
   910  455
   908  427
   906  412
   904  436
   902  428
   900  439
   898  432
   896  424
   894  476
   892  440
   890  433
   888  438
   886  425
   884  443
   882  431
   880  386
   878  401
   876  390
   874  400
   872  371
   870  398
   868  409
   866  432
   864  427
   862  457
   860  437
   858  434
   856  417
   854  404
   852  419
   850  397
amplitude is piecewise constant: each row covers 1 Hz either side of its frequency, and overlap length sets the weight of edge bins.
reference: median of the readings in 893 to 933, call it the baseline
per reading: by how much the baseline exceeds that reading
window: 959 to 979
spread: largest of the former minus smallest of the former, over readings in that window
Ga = 83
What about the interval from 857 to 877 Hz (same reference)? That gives 86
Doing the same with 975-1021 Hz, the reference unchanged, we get 187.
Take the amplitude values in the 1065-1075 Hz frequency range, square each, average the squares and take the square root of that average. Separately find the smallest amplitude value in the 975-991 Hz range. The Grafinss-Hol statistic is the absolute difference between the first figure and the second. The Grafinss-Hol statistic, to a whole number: 116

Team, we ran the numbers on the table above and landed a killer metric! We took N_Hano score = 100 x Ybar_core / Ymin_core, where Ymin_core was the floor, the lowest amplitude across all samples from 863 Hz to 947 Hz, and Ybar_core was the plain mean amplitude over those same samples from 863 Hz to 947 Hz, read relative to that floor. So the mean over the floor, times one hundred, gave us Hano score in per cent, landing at 114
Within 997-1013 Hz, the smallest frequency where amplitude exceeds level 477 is 998 Hz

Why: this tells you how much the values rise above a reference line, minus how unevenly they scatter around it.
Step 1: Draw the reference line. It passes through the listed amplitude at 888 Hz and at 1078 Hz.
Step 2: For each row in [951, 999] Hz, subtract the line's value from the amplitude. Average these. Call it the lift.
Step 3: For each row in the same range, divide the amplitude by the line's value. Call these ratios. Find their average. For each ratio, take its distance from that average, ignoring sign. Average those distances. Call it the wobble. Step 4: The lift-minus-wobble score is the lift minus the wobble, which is -52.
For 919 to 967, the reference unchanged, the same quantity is -50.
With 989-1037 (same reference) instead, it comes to 1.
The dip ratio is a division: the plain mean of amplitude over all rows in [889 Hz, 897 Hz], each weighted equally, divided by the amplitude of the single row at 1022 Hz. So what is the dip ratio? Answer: 0.80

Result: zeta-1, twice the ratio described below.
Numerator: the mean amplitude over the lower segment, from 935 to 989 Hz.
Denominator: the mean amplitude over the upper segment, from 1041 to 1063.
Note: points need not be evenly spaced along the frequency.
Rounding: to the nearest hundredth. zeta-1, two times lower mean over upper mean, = 1.55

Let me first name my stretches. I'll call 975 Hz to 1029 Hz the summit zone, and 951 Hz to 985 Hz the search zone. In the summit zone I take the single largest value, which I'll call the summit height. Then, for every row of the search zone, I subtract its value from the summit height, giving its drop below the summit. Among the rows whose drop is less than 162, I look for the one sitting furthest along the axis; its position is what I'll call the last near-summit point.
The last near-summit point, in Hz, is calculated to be 978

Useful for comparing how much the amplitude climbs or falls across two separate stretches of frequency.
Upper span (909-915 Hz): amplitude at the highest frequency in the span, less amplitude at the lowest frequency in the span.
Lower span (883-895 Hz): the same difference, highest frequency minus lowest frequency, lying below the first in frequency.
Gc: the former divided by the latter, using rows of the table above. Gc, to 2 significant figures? -1.4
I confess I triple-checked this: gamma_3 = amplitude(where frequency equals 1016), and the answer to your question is 536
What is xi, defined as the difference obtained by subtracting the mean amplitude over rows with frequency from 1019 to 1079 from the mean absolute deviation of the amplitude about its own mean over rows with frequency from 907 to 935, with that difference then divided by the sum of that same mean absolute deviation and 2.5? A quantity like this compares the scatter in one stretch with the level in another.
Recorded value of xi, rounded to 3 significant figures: -23.3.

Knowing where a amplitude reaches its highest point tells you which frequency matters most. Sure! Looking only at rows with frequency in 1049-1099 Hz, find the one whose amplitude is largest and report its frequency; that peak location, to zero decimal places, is 1094 Hz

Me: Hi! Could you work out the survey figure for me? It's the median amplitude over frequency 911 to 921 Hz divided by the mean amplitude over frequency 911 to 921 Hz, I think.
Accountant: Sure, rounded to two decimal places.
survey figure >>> 1.00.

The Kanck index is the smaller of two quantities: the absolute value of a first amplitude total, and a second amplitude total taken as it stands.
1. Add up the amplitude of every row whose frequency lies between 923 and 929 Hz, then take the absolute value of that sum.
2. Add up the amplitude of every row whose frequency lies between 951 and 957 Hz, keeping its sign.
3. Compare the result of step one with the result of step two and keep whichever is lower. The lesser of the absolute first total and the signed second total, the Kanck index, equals 1242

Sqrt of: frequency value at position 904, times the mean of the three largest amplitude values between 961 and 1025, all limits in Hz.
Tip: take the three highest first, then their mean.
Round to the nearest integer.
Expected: 499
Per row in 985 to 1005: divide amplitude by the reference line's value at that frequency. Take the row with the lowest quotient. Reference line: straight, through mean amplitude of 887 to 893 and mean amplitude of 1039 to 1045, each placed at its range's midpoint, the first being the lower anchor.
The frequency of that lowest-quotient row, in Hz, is 986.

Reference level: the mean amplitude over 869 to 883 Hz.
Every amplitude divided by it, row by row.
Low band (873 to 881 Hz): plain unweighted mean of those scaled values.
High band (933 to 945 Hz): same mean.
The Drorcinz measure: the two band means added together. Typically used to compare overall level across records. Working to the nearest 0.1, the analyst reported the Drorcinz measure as 2.1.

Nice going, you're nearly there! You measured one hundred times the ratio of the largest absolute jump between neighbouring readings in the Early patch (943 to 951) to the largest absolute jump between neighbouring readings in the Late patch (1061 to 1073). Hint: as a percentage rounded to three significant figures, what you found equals 105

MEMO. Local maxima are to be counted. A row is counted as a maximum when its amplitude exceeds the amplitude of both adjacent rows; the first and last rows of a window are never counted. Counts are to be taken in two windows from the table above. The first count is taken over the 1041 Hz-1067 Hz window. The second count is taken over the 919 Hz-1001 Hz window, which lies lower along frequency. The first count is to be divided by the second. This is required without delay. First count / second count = 0.3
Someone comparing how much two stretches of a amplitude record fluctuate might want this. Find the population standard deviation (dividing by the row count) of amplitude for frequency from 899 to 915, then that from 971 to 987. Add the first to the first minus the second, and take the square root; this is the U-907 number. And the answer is 5.0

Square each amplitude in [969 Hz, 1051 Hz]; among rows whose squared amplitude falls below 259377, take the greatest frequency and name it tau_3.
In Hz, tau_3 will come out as 1010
